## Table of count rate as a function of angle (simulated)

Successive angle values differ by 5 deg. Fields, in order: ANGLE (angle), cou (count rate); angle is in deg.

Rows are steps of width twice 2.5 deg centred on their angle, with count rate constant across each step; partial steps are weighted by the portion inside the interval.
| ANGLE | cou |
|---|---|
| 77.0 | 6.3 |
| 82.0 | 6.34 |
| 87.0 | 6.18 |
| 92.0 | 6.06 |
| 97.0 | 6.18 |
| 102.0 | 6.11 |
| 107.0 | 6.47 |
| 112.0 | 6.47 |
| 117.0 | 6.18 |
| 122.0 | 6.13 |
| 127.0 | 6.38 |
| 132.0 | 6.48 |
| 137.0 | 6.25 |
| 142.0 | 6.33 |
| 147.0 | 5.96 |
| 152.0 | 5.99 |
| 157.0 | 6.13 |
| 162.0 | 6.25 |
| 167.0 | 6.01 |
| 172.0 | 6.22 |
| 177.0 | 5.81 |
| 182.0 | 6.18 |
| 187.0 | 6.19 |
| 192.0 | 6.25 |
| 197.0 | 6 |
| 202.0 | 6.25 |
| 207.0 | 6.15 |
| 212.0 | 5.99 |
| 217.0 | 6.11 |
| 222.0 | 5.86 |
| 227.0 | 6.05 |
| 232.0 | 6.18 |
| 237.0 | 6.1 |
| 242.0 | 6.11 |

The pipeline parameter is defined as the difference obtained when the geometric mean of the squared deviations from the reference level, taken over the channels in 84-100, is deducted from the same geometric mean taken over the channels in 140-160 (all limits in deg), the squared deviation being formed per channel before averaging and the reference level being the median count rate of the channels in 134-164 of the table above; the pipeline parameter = 0.019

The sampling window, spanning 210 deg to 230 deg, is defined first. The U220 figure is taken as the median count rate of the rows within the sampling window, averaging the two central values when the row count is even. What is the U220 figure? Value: 6.02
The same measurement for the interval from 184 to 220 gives 6.15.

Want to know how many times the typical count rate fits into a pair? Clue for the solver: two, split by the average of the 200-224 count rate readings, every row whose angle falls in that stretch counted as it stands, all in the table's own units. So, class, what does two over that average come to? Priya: 0.329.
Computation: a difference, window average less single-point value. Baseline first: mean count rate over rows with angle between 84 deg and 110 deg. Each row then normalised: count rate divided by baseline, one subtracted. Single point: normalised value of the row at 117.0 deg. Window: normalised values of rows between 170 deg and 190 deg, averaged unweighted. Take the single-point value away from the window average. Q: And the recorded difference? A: -0.01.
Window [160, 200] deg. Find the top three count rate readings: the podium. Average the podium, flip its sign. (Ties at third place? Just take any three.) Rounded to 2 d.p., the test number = -6.24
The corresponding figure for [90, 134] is -6.47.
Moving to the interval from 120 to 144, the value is -6.40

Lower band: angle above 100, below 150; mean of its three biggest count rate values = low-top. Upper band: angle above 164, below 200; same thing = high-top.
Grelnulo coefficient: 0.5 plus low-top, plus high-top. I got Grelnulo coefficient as 13.2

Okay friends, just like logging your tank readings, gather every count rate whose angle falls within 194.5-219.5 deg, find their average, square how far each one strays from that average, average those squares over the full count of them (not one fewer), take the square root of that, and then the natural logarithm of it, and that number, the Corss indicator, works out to -2.3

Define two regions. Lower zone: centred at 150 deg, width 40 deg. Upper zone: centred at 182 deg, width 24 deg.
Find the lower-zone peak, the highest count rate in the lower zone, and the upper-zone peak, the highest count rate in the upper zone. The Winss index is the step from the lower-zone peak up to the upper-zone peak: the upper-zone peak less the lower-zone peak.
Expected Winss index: -0.23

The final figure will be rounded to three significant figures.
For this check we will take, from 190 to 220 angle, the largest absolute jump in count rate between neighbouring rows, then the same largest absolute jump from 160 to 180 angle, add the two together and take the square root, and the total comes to 0.812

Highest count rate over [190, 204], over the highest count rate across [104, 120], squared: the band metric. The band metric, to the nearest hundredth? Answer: 0.93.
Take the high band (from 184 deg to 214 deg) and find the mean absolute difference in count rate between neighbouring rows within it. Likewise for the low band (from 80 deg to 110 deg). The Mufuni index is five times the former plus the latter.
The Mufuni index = 0.99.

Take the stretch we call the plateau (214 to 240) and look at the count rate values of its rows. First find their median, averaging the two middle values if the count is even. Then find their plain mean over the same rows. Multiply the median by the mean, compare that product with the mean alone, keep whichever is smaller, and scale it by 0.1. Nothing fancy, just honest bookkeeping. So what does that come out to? 0.606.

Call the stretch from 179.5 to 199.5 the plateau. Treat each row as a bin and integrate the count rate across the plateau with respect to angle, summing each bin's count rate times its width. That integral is 123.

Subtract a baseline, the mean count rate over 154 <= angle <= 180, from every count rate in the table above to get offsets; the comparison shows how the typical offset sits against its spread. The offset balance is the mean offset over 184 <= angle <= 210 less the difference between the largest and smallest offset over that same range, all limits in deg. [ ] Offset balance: -0.17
